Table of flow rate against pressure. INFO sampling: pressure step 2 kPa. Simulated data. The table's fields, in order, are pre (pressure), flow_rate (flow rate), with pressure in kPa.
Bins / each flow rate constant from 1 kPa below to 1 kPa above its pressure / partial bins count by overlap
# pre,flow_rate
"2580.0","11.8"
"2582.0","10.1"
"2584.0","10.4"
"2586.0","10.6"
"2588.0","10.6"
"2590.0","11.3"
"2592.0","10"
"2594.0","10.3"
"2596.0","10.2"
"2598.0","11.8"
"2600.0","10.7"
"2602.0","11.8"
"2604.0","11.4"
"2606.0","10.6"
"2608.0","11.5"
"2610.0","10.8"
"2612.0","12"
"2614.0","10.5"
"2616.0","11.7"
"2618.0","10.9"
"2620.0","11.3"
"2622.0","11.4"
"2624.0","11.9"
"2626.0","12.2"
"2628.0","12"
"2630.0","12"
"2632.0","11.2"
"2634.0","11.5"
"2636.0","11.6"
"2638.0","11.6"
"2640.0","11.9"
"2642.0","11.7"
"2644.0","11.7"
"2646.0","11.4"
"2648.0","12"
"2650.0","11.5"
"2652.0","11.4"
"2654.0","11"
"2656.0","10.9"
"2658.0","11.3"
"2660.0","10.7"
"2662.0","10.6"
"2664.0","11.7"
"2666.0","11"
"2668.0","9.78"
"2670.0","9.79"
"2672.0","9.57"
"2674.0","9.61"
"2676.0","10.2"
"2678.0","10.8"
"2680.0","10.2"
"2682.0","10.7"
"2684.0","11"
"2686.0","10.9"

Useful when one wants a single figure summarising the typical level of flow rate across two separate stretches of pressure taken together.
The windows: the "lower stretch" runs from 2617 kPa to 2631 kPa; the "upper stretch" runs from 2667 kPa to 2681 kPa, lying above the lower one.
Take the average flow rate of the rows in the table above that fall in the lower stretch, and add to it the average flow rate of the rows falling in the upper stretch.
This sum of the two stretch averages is 21.7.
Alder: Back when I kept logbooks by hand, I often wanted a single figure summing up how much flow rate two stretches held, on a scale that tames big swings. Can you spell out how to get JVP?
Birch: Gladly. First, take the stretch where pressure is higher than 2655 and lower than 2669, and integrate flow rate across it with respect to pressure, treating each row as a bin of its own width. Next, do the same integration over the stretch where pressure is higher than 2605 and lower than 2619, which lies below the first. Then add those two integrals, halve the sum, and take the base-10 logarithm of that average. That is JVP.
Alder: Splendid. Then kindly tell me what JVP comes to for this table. 2.19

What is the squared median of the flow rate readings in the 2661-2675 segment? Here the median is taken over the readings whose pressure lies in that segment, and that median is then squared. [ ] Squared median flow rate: 96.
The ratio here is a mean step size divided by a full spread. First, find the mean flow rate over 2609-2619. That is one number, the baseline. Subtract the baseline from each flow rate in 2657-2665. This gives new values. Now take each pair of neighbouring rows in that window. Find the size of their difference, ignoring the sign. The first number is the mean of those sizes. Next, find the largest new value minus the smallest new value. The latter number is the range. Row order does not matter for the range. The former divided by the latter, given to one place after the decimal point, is 0.5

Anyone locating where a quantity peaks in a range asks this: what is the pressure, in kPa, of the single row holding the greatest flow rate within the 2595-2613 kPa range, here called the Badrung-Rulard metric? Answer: 2612.0 kPa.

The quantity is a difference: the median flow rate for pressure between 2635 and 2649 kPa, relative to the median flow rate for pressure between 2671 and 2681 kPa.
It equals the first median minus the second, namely 1.5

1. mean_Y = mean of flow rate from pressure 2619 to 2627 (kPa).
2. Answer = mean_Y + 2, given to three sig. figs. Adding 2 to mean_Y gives 13.7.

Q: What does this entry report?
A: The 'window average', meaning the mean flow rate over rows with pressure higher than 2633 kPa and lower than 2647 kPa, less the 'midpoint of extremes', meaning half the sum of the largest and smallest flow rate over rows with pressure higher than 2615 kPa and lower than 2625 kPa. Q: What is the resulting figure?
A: 0.2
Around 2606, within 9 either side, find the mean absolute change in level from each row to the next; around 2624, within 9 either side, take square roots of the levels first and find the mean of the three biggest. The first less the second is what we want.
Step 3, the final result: -2.51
